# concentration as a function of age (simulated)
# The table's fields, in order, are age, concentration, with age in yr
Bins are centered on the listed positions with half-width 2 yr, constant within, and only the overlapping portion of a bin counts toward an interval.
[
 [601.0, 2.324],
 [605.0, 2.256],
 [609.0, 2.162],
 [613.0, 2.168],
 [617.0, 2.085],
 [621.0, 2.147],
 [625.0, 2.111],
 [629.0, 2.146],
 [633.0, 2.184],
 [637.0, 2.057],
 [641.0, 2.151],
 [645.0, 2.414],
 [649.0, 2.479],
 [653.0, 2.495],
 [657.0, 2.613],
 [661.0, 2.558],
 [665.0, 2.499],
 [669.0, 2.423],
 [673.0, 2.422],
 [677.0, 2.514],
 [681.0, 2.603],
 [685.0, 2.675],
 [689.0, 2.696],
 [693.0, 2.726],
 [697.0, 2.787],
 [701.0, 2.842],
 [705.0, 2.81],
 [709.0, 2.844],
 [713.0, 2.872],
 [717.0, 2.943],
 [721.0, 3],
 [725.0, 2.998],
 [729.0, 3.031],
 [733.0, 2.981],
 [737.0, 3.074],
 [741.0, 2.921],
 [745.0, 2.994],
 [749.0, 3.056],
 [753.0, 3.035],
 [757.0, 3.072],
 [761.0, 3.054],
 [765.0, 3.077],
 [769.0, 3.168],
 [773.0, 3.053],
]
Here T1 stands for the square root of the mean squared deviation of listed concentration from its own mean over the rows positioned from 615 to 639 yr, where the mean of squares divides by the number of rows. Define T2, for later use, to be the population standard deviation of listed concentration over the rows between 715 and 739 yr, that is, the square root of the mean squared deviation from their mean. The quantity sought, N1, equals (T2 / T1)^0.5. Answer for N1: 0.98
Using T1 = 0.04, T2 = 0.041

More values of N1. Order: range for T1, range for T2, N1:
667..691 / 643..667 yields 0.75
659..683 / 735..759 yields 0.90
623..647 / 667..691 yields 0.99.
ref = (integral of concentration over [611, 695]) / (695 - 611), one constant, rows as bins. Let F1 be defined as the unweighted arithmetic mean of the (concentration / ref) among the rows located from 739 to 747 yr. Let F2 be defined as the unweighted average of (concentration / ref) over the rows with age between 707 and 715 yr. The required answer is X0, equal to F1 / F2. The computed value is 1.03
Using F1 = 1.24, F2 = 1.20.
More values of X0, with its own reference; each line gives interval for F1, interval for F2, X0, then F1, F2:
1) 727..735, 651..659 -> 1.18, 1.26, 1.07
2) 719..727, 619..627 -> 1.41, 1.26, 0.89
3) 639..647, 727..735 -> 0.76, 0.96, 1.26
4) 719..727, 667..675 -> 1.24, 1.26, 1.01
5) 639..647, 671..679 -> 0.92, 0.96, 1.03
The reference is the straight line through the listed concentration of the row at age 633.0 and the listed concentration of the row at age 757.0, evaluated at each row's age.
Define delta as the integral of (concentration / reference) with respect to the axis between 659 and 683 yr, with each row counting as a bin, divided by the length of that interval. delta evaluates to 1.02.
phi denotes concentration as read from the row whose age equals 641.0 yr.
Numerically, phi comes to 2.151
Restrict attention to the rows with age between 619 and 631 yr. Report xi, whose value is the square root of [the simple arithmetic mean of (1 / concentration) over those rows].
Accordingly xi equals 0.68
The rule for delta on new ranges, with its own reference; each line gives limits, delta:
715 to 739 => 1.05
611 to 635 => 1.01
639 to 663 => 1.06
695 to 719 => 1.05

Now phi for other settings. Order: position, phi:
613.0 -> 2.168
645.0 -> 2.414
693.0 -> 2.726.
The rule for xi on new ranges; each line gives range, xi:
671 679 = 0.64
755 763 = 0.57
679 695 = 0.61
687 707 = 0.60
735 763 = 0.57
